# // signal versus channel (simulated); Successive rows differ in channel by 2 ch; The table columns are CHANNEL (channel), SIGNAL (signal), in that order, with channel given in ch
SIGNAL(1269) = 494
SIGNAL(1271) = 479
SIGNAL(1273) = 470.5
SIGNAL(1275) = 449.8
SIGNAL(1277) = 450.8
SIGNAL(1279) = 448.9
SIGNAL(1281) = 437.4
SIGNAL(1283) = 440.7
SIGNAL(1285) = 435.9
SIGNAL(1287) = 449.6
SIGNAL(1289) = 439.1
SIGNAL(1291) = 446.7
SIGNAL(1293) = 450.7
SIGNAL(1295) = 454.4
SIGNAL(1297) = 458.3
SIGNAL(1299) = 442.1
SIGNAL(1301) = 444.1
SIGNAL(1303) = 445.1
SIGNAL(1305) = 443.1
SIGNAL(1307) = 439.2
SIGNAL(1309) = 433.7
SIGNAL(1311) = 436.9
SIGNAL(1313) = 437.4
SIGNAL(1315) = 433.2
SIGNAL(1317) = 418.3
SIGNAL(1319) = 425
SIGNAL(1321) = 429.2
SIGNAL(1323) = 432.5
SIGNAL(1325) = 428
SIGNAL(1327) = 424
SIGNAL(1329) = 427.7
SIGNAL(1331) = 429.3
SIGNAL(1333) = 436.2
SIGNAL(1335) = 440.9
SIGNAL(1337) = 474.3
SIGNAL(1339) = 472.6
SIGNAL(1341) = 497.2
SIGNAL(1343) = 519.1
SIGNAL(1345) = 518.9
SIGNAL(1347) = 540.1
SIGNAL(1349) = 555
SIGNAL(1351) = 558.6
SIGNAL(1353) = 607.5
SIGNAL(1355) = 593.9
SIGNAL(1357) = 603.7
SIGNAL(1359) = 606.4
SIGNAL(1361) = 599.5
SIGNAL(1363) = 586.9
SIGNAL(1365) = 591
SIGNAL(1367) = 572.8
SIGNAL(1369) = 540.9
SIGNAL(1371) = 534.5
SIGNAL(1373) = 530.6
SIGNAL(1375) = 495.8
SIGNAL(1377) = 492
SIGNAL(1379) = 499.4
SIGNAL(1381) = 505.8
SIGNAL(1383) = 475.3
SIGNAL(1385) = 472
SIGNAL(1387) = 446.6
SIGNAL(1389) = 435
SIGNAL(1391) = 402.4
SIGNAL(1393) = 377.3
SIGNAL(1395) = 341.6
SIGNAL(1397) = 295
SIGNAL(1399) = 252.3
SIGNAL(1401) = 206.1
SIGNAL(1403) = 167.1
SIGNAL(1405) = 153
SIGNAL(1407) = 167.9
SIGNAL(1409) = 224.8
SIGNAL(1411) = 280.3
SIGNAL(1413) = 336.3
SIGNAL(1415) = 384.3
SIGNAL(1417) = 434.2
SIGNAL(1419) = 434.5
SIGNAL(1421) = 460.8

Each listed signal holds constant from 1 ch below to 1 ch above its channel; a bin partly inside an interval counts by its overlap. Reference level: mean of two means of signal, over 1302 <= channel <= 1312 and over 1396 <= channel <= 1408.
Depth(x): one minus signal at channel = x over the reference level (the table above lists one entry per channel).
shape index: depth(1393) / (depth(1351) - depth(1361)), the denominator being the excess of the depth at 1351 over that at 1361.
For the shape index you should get -1.3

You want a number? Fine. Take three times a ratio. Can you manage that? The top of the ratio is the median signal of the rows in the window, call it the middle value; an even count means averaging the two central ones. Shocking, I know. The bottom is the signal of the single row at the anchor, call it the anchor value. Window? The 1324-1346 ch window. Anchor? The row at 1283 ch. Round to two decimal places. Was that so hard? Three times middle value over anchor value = 3.00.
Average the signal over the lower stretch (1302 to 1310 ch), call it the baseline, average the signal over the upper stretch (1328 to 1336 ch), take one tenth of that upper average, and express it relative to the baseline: 0.10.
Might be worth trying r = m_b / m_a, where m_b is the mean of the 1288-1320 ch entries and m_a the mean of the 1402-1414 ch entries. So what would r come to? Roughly 2.0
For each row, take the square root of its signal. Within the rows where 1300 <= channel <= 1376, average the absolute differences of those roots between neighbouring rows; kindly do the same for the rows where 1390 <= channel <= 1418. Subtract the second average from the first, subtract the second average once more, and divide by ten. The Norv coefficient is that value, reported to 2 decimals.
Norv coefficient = -0.23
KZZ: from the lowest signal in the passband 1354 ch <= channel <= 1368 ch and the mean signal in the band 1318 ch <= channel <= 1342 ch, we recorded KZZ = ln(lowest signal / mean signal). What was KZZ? 0.26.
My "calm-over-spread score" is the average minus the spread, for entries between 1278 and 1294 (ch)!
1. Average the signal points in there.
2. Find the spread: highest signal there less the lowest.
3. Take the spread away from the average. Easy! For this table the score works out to 429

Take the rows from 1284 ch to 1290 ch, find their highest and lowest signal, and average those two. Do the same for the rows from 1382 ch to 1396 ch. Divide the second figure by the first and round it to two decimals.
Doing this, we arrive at 0.92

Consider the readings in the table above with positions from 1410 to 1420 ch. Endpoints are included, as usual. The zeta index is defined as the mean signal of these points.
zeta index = 374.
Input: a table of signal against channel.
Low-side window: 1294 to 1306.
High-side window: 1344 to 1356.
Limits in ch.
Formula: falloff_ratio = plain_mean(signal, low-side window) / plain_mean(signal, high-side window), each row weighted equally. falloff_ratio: 0.80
